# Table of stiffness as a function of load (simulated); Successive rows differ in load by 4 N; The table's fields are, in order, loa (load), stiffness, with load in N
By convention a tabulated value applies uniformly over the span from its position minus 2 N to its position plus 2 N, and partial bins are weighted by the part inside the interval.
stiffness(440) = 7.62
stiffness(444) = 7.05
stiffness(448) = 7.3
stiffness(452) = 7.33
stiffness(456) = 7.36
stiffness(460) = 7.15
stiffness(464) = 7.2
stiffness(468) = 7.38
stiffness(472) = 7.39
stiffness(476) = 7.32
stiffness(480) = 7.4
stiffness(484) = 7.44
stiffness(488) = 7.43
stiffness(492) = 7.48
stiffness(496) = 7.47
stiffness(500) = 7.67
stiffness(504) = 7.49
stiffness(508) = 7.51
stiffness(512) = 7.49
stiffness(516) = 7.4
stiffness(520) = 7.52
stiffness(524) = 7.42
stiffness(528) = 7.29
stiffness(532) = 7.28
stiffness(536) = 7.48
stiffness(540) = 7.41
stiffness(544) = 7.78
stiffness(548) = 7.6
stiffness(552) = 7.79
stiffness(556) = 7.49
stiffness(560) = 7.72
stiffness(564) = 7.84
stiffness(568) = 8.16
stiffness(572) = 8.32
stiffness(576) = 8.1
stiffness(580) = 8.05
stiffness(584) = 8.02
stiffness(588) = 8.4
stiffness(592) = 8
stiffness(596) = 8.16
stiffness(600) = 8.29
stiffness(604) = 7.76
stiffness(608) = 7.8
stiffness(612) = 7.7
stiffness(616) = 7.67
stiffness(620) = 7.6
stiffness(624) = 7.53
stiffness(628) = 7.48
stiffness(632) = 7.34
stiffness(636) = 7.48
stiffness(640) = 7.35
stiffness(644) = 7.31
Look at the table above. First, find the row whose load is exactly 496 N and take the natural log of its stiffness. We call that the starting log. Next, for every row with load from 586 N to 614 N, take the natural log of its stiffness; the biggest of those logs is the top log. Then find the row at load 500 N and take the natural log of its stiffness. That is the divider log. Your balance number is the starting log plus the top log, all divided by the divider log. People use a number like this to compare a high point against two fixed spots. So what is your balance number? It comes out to 2.03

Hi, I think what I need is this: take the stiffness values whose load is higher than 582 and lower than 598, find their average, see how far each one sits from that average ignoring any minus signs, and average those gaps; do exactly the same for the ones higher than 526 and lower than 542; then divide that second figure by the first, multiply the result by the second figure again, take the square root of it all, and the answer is 0.22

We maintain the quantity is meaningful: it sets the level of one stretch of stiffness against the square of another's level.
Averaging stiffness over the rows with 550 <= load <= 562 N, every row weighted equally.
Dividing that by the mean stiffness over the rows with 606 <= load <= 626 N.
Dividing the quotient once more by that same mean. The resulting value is 0.131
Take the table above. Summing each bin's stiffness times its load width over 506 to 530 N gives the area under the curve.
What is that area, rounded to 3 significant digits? 179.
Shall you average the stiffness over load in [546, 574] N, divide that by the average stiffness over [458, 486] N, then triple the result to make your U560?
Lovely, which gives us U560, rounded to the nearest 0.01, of 3.21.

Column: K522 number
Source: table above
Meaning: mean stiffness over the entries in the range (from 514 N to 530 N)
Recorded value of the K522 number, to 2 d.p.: 7.41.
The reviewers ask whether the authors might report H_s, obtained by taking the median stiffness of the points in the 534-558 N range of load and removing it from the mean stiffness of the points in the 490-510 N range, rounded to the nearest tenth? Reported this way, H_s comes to 0.0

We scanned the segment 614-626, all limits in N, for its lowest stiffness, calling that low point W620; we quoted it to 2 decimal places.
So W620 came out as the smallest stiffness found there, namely 7.53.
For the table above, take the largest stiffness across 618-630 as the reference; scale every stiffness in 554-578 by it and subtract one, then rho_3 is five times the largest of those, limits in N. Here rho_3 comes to 0.47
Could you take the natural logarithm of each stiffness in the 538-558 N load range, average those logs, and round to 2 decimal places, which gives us 2.03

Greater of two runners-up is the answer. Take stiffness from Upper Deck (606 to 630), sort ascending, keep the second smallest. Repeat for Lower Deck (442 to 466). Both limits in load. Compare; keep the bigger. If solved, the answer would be 7.53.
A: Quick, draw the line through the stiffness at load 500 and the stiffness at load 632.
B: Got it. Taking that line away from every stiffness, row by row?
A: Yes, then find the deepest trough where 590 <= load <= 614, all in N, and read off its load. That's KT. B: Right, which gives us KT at 612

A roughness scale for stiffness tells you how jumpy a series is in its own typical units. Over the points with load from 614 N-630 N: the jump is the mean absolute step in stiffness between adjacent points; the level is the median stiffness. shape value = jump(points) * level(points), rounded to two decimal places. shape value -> 0.48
